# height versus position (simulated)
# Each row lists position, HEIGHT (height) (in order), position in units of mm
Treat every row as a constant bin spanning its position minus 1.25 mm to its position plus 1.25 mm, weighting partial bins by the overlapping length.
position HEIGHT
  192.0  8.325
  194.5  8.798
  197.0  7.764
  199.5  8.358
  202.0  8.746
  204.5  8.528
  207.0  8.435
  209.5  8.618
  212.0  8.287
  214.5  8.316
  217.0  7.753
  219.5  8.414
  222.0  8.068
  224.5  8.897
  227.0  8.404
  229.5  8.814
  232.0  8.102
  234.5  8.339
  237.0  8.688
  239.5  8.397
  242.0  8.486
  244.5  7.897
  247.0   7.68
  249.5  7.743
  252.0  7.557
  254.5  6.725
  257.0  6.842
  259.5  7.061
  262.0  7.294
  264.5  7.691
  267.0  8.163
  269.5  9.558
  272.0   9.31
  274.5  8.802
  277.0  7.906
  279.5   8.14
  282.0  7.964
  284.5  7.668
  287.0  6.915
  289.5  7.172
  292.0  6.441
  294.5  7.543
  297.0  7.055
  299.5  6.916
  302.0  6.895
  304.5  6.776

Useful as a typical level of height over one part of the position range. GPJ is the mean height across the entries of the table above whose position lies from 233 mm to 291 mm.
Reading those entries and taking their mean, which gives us 7.9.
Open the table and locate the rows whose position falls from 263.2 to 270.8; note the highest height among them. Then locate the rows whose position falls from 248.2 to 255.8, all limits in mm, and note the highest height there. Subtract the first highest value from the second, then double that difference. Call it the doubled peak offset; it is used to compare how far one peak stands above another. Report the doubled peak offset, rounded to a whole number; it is -4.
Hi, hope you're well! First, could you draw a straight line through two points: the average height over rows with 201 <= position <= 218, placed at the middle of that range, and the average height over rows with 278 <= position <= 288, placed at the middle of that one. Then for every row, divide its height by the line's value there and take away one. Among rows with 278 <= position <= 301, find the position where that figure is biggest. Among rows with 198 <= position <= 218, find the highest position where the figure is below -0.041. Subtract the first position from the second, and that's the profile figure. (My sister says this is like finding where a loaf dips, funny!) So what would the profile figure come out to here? -62.5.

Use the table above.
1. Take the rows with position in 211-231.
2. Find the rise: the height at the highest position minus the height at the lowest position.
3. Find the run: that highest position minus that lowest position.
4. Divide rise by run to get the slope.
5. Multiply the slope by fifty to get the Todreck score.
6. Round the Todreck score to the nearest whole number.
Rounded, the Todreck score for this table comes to 2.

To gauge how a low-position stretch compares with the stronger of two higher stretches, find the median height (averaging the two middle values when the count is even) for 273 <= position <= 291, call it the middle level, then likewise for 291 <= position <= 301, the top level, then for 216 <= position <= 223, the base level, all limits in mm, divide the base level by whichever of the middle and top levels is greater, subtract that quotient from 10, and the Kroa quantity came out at 8.98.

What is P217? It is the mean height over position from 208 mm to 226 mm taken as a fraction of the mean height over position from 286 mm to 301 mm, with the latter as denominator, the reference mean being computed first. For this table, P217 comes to 1.19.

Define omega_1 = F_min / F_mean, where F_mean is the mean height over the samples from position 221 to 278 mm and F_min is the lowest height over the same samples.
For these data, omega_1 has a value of 0.83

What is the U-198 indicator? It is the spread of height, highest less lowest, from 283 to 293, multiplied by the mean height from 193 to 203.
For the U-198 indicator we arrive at 10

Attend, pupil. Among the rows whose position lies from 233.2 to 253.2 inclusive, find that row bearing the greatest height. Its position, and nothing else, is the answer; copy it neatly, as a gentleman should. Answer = 237.0 mm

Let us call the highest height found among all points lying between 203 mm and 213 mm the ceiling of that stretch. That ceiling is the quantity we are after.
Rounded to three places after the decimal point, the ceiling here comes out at 8.618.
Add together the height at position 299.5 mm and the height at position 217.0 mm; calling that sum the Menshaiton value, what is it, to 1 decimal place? 14.7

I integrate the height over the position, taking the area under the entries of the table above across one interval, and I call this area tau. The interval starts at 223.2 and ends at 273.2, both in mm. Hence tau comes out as 404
